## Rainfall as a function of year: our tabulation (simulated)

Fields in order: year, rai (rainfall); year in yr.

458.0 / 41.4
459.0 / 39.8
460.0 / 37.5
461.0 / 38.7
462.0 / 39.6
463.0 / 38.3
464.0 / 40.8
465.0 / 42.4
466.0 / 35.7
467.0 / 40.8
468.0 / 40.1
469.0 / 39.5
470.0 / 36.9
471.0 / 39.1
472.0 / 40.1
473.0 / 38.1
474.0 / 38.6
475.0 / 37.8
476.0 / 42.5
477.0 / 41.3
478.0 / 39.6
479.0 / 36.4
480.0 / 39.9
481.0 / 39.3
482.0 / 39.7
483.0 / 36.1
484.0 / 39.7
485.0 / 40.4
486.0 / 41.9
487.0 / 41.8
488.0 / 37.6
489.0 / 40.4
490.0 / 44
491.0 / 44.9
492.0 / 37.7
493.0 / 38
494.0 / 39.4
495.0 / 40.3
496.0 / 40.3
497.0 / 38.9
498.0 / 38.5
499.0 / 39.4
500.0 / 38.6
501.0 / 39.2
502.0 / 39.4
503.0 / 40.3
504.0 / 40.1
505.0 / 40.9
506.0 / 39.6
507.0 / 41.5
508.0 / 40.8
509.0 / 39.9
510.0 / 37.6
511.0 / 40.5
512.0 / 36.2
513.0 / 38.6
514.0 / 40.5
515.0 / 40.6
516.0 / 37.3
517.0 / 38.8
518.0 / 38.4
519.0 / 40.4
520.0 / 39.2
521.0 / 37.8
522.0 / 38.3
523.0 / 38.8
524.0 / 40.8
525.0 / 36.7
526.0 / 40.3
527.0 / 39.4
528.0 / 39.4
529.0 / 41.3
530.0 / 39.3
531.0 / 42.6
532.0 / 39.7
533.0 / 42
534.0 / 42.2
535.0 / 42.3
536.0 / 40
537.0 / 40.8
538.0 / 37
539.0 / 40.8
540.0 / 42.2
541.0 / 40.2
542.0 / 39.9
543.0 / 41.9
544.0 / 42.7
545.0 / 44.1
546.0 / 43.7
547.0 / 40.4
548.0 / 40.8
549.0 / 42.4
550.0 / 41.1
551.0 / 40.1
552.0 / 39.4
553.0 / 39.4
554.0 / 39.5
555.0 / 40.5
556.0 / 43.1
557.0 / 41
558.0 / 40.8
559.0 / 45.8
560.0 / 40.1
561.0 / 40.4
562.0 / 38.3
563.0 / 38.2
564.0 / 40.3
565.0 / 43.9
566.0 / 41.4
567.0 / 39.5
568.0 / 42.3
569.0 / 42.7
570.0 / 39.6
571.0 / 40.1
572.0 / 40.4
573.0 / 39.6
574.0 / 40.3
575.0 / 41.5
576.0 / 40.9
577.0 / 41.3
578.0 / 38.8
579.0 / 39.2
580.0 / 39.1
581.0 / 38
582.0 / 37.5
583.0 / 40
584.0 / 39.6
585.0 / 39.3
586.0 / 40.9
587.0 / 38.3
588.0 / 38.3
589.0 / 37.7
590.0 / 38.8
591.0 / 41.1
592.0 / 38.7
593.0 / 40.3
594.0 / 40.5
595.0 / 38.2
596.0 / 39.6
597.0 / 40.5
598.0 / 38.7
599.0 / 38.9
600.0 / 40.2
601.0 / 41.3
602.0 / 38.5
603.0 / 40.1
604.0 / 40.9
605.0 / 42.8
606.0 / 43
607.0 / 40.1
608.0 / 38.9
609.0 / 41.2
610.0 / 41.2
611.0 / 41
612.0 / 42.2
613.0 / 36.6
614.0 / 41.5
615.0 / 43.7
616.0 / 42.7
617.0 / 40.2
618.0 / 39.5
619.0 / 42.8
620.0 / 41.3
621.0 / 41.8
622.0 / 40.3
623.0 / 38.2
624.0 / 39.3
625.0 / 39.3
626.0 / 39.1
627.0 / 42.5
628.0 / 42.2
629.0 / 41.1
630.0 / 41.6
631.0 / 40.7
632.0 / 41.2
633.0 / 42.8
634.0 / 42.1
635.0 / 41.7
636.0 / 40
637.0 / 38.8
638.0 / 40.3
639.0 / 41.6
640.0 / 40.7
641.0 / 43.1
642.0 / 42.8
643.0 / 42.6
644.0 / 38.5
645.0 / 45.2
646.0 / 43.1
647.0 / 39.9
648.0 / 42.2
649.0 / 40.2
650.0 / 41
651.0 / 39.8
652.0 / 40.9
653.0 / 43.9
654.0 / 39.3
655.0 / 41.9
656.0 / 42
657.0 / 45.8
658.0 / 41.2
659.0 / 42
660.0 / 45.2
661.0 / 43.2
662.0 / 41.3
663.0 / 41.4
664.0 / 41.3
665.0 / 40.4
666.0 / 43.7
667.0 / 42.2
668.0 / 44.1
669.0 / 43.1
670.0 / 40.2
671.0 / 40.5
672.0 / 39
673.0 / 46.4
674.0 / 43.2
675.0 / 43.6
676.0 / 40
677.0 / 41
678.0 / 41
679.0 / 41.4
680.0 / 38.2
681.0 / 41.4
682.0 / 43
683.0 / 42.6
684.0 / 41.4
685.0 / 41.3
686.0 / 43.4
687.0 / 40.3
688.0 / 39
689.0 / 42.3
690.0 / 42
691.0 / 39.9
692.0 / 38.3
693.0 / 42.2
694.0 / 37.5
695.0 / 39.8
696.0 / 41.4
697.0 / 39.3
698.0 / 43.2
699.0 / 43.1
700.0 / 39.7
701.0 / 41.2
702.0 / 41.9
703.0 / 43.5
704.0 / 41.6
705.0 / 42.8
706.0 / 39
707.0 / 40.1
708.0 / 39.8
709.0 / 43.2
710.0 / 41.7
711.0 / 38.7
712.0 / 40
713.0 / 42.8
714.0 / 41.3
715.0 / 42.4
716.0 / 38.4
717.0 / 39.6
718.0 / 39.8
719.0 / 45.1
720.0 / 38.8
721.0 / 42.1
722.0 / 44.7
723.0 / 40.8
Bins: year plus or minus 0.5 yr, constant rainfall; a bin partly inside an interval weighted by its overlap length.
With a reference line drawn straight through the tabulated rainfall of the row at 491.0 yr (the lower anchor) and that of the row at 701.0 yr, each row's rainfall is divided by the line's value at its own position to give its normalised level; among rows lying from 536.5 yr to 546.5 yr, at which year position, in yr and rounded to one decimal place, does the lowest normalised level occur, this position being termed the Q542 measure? 538.0 yr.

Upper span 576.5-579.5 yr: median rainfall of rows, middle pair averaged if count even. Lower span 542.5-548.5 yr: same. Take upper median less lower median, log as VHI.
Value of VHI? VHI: -3.1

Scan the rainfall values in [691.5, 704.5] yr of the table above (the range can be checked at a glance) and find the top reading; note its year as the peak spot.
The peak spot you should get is 703.0 yr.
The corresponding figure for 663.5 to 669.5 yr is 668.0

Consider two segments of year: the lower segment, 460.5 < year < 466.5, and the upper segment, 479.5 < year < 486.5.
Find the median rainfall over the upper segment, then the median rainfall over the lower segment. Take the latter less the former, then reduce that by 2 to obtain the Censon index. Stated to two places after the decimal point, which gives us -2.55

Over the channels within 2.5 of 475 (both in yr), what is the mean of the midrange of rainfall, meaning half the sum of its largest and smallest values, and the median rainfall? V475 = 39.4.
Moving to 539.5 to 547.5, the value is 42.0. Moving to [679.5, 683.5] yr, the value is 41.3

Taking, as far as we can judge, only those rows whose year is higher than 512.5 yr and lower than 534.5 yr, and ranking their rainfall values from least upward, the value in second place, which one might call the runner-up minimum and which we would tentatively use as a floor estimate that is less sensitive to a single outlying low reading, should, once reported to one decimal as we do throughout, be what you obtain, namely 37.3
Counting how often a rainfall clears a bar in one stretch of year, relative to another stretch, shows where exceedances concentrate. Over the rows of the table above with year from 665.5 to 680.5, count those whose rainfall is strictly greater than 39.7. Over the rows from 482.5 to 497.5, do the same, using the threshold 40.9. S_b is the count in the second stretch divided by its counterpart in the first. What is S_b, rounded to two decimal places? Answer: 0.31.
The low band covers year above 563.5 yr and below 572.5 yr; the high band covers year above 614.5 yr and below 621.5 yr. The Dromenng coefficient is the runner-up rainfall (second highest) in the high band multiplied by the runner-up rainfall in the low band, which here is 1828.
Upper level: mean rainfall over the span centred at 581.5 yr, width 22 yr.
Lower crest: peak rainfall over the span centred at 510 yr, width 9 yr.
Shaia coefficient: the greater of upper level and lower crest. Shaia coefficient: 41.5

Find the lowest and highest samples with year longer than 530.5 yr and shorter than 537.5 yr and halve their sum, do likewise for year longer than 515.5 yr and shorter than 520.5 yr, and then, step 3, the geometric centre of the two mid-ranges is 40.0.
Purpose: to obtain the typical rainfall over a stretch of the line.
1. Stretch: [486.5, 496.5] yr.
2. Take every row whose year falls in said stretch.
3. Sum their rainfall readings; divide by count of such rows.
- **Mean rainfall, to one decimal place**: 40.4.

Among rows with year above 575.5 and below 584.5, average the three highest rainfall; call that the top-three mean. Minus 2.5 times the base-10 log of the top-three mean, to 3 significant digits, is -4.02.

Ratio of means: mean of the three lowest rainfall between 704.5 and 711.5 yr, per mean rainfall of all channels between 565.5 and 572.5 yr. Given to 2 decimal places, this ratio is 0.96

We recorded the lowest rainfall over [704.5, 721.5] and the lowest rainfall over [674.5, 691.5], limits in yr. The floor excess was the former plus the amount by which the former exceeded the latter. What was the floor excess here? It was 38.6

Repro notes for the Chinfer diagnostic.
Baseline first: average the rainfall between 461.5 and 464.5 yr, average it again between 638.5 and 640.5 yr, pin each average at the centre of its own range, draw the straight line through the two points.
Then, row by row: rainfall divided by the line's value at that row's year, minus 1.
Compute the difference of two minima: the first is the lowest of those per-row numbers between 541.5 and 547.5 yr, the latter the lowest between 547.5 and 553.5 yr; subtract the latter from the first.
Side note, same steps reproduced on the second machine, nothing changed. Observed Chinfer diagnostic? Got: 0.015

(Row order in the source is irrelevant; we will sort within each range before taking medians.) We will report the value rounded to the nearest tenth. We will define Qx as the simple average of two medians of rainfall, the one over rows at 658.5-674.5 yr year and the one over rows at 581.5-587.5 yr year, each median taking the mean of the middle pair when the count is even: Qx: 40.8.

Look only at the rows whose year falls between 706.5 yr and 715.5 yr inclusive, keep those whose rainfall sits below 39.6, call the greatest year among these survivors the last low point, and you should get 711.0 yr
